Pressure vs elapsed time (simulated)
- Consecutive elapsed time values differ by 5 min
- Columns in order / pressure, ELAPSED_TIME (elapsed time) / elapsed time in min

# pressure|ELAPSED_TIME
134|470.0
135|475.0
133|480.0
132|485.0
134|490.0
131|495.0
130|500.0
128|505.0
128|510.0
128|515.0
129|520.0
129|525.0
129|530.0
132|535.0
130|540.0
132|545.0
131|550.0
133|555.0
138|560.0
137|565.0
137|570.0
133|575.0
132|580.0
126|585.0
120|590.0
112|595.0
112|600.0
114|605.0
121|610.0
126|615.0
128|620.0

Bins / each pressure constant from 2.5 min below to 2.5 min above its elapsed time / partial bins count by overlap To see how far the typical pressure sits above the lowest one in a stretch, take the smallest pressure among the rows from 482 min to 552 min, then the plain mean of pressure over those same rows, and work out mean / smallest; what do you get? 1.02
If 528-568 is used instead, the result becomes 1.03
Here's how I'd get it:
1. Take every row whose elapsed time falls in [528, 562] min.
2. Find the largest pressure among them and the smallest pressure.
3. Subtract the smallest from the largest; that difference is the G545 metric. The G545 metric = 9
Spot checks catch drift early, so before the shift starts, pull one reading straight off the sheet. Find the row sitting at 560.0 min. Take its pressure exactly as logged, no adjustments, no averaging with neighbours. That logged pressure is 138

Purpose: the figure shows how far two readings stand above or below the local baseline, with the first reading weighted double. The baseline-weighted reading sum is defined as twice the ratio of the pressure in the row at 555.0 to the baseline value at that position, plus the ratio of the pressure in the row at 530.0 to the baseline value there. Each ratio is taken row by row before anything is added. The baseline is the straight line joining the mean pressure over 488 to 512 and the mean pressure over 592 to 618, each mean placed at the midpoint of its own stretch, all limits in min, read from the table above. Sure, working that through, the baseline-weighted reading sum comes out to 3.18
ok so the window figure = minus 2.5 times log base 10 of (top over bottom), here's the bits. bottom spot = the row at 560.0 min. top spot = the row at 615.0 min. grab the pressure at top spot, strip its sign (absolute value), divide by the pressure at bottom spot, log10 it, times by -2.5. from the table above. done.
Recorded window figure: 0.10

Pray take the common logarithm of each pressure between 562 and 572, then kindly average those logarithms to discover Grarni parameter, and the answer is 2.14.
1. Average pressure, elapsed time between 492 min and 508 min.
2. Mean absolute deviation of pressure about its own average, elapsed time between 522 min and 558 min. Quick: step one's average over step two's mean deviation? 99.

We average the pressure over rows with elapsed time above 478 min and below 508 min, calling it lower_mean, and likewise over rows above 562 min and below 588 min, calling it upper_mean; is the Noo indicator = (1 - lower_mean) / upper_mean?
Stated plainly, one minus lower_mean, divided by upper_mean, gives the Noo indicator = -0.98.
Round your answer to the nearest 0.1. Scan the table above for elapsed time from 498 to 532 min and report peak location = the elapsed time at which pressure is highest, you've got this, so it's 500.0 min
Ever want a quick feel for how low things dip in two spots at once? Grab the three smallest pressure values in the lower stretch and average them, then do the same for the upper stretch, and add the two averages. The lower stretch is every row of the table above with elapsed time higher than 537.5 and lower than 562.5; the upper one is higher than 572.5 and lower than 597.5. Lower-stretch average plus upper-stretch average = 250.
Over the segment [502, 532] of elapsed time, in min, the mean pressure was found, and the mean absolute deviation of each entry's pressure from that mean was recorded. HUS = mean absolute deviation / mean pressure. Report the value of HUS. 0.004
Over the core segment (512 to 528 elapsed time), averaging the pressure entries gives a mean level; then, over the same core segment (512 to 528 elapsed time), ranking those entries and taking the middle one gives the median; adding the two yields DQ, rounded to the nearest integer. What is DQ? 258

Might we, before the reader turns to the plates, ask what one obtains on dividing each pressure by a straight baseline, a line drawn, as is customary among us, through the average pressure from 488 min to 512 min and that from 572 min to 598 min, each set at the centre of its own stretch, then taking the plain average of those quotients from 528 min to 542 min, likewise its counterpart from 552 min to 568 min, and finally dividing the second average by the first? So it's 1.06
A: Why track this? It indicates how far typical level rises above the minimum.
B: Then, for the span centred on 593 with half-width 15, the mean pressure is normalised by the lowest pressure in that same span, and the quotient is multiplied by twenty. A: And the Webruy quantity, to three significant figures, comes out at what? 21.3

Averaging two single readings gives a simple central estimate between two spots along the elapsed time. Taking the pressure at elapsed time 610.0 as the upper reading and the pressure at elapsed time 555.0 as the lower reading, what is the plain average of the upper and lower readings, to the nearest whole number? 127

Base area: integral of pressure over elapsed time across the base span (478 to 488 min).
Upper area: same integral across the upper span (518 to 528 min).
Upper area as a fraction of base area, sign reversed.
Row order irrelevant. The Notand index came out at -0.97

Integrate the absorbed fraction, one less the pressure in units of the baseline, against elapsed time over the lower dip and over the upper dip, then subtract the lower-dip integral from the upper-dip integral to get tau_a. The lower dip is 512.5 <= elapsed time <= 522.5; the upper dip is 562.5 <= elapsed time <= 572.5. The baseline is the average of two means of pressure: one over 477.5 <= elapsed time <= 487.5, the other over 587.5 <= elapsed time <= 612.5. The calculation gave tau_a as -0.7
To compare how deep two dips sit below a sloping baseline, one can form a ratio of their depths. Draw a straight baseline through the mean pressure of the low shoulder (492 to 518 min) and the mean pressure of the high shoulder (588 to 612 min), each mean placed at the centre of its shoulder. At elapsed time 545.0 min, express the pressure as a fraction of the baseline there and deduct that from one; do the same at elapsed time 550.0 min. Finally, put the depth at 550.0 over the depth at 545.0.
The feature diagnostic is 1.0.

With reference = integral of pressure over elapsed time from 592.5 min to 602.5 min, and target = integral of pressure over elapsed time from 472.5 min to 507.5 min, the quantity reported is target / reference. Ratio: 4.1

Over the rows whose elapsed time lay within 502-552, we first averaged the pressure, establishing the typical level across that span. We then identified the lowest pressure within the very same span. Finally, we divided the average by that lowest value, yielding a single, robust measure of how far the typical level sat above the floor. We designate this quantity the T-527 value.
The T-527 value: 1.01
